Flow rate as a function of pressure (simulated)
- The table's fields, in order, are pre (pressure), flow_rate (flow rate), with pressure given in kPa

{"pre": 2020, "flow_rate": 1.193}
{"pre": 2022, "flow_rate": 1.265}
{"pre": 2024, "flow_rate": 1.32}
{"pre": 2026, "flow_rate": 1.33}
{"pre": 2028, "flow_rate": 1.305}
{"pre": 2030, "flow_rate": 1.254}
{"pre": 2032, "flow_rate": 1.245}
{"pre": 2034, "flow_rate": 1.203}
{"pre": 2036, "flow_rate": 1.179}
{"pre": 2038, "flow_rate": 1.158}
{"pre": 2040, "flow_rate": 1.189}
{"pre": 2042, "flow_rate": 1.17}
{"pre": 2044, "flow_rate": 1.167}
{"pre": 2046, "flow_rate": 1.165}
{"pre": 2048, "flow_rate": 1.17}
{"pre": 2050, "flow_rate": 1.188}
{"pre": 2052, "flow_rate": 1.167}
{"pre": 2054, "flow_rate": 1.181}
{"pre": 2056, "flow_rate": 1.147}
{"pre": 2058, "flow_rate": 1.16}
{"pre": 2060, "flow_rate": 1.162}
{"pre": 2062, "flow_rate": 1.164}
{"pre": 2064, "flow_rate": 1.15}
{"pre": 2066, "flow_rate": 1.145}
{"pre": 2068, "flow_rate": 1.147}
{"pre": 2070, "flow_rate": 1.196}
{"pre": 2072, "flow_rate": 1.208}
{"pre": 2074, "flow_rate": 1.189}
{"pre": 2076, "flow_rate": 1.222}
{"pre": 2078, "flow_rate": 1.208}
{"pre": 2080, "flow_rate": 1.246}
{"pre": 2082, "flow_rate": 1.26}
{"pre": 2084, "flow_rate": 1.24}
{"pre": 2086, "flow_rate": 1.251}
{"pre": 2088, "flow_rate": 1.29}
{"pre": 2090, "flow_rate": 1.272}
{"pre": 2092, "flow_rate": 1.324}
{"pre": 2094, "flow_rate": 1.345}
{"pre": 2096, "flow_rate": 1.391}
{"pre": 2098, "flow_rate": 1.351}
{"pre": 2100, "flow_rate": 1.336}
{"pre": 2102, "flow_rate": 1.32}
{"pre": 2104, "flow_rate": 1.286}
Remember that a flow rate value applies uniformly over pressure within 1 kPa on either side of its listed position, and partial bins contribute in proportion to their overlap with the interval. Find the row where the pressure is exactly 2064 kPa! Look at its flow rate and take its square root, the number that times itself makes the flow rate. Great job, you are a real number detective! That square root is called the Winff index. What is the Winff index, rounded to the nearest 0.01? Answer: 1.07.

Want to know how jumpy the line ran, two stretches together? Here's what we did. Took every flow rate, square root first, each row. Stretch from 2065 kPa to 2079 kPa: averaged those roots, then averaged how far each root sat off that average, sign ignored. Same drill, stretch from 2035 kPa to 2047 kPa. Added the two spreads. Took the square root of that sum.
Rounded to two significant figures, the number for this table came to 0.12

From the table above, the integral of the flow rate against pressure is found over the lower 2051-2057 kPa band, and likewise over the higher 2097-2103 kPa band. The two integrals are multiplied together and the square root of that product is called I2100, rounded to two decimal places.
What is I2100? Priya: 7.48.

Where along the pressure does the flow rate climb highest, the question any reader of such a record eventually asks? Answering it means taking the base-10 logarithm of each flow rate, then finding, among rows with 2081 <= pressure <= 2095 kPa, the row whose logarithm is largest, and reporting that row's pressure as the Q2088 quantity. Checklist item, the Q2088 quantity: 2094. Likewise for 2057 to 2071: 2070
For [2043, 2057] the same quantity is 2050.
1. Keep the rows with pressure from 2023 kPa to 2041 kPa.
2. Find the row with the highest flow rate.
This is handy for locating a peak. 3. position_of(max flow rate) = 2026 kPa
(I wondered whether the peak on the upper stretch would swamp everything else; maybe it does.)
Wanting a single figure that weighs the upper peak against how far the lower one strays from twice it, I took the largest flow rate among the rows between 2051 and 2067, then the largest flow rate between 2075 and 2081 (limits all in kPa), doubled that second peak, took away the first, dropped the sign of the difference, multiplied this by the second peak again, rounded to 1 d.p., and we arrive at 1.6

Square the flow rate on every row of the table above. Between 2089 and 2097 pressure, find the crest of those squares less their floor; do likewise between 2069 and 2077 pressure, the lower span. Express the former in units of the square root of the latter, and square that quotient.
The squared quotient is 1.3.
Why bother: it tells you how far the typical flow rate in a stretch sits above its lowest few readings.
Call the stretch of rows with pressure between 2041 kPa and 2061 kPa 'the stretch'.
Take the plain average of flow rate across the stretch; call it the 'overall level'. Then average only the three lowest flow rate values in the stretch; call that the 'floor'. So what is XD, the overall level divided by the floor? 1.010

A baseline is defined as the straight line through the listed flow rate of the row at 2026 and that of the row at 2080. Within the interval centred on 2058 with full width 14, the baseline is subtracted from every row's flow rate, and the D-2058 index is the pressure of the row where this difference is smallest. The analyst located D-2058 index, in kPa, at 2056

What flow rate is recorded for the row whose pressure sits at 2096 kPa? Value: 1.391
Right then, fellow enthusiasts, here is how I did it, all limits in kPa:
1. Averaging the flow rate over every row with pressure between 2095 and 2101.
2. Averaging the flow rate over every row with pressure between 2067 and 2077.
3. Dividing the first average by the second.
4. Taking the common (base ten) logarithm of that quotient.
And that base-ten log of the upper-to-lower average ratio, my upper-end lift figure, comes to 0.057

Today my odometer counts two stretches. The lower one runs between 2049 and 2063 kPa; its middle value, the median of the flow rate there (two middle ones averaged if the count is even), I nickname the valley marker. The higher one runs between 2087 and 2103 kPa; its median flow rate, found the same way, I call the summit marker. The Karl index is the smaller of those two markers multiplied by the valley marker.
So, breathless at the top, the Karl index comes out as 1.35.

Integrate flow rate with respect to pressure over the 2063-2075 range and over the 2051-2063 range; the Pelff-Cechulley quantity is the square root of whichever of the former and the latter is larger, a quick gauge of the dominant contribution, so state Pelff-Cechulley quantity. 3.75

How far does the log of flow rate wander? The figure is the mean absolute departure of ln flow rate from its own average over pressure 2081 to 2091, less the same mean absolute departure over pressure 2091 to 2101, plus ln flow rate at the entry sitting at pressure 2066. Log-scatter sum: 0.134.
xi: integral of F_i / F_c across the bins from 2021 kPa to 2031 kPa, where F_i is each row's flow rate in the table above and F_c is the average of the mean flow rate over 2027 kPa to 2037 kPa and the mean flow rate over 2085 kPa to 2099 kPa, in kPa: 10.1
